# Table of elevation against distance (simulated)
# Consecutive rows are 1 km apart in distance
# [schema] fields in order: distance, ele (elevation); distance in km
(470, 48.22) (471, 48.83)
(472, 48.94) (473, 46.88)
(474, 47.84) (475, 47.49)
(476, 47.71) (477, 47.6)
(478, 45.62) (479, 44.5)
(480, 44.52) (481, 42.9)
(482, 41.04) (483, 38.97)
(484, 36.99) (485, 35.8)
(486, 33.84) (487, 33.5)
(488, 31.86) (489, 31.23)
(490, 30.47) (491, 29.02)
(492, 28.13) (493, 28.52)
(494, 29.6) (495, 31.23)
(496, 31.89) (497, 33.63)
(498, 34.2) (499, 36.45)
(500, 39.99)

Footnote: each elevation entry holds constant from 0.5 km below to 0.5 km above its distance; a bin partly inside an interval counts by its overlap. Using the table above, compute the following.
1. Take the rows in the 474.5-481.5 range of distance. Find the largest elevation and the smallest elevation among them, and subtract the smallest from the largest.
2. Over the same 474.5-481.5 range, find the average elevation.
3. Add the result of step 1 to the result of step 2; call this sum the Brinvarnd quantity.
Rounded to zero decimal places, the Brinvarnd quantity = 51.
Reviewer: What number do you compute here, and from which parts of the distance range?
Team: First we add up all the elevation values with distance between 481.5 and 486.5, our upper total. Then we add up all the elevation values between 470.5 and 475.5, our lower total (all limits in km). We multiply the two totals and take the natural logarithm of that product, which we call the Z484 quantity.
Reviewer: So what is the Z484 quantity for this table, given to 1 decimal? 10.7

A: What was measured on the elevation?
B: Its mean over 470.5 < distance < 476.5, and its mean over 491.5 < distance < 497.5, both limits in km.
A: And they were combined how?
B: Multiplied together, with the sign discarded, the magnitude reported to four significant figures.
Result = 1462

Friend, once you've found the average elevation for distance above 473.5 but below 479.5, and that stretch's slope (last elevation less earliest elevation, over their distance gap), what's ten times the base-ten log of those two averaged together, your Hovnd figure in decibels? 13.6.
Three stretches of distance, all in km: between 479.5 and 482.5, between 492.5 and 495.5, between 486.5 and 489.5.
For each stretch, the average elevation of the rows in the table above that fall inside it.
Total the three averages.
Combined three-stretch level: 105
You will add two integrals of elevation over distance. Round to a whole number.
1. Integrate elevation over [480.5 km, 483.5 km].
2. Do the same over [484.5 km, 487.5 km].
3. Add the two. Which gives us 226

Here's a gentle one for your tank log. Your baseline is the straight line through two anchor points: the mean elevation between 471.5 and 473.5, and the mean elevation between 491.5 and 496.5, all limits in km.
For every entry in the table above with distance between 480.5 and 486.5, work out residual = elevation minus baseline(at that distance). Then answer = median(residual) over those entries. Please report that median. -1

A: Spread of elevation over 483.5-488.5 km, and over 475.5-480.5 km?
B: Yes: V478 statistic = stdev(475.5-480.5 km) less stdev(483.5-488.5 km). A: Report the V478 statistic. -0.4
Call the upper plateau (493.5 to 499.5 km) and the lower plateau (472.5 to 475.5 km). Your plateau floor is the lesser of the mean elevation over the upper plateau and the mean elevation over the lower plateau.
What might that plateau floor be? 32.8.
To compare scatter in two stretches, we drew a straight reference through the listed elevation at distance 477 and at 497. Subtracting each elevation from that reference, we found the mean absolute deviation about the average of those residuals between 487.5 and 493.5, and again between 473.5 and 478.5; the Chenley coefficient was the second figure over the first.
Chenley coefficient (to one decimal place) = 1.5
